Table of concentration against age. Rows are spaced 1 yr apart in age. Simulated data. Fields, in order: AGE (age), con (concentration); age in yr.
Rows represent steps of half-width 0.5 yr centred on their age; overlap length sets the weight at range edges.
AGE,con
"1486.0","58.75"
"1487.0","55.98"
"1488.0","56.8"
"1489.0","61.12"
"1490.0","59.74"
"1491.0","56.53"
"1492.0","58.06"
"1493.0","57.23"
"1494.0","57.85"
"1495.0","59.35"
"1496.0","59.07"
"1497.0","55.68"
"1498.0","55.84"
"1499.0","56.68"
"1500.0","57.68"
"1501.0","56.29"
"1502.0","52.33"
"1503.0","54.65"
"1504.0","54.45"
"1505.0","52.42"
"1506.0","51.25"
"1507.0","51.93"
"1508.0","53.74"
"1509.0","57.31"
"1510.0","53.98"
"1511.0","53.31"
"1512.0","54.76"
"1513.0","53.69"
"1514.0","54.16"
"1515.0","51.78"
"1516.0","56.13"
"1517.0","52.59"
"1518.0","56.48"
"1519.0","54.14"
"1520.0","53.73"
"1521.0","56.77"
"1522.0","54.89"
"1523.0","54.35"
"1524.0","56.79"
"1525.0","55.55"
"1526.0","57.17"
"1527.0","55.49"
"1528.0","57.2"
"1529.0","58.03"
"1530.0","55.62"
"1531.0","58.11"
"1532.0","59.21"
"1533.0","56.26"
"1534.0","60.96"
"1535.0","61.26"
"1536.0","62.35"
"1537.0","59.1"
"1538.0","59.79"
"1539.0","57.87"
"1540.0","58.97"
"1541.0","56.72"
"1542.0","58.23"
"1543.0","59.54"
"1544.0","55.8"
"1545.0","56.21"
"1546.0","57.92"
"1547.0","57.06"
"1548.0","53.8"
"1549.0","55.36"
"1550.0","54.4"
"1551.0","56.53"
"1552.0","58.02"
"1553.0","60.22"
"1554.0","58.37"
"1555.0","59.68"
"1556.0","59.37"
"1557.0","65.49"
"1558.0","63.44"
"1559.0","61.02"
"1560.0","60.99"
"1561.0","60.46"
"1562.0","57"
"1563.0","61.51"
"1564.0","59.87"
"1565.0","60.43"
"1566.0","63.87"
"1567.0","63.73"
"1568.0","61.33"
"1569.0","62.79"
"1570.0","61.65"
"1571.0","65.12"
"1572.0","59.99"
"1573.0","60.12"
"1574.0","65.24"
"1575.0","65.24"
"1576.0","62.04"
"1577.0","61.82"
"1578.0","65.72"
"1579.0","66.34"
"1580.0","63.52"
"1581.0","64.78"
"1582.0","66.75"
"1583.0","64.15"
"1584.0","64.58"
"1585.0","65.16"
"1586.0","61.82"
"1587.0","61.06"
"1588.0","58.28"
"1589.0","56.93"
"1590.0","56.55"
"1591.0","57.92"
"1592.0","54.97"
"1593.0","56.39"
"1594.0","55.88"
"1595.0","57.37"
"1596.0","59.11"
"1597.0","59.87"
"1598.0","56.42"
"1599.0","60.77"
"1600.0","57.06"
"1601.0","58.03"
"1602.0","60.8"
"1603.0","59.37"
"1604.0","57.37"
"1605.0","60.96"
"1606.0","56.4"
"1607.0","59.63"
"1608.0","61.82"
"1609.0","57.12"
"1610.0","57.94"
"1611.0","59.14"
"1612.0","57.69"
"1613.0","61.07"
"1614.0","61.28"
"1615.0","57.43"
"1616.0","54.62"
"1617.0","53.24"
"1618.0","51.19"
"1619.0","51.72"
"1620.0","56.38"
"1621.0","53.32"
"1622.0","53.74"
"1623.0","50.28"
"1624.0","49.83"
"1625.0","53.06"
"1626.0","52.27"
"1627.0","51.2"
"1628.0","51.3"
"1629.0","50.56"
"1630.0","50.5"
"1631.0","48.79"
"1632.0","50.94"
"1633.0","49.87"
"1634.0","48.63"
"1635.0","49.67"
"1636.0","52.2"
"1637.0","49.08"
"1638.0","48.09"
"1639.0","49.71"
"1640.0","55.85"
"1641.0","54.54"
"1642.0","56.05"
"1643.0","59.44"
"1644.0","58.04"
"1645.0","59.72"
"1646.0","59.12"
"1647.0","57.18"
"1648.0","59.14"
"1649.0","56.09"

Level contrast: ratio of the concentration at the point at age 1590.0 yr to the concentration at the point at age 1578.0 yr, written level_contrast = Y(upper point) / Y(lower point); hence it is 0.860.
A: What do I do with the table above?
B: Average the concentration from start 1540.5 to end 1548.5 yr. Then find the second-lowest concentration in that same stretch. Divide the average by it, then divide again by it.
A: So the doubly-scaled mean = 0.0183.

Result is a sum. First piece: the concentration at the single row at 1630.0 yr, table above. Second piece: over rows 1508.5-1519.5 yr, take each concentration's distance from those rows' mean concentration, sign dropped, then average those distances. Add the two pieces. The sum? 52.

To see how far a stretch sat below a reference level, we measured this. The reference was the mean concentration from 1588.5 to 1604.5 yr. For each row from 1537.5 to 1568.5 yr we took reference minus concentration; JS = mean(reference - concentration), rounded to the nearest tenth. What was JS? -1.3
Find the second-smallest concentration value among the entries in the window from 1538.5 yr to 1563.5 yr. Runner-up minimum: 54.4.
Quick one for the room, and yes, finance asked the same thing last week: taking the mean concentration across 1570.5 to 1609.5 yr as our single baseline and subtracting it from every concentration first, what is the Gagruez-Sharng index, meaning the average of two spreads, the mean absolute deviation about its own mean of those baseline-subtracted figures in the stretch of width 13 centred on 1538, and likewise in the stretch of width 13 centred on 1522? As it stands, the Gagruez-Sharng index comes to 1.3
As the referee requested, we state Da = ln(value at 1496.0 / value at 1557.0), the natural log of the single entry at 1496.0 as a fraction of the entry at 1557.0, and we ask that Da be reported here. -0.10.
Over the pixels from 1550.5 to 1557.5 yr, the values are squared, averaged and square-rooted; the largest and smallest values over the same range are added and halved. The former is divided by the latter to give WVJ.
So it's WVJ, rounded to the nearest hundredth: 0.98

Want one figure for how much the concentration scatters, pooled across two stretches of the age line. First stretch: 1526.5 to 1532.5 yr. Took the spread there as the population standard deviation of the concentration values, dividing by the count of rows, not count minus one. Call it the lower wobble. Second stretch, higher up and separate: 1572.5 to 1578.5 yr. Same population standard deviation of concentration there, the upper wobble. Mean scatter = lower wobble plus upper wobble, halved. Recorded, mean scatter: 1.7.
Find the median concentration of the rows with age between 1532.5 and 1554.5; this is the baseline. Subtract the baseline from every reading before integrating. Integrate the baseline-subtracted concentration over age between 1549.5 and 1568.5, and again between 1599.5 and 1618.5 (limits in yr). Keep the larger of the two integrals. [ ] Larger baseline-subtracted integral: 44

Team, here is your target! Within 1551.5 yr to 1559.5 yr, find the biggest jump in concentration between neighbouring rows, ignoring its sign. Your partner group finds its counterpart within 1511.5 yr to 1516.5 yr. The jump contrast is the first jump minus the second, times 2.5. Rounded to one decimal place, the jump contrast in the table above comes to 4.4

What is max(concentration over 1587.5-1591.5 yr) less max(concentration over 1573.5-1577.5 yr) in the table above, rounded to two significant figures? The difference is -7.0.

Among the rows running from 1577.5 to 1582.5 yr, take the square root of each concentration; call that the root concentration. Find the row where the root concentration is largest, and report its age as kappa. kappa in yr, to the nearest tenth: 1582.0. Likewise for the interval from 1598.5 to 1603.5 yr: 1602.0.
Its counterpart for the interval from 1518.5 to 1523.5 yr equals 1521.0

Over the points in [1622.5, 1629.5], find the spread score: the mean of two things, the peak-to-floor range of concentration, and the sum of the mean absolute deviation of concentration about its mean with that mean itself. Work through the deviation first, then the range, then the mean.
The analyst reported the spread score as 27.6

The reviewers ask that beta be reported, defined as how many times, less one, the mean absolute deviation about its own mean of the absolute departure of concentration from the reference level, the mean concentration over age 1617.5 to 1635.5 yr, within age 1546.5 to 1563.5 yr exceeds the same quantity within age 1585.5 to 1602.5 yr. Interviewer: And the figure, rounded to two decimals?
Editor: 0.48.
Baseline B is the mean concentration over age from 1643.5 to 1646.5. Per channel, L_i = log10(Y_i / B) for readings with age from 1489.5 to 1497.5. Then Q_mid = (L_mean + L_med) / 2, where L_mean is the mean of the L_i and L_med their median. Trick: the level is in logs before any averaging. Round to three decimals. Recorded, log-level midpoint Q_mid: -0.008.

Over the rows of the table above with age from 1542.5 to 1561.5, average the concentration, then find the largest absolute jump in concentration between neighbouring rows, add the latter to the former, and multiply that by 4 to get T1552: 259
